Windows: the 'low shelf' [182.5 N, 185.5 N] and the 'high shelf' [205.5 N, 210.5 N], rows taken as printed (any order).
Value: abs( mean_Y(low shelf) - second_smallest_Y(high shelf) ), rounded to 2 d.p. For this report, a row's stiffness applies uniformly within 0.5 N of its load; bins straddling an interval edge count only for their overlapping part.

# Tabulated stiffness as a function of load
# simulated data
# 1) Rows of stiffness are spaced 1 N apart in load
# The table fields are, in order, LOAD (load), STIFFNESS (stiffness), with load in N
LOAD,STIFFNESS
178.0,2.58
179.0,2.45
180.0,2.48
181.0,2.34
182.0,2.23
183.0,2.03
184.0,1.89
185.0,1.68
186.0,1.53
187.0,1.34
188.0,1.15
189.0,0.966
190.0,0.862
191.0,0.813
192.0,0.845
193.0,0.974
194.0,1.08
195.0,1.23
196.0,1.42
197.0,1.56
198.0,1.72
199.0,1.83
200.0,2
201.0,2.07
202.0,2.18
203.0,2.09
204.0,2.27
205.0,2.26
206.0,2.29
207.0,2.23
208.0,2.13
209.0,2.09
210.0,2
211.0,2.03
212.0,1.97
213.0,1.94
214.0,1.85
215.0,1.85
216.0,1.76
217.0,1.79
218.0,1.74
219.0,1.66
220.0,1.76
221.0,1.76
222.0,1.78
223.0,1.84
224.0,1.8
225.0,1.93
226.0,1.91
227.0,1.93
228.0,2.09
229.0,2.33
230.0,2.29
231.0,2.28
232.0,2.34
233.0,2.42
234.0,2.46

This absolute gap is 0.22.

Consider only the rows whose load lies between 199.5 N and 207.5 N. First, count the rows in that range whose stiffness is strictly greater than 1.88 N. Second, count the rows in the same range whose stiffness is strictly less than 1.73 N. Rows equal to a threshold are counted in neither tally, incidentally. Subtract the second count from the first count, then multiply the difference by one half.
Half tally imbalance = 4.0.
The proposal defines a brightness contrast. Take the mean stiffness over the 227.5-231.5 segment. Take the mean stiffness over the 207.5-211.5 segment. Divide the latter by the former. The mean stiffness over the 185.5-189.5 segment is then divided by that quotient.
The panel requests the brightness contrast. 1.4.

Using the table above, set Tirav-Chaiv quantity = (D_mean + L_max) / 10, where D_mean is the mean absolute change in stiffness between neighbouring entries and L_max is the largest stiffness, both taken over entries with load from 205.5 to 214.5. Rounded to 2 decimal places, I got 0.24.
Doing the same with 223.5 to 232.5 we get 0.24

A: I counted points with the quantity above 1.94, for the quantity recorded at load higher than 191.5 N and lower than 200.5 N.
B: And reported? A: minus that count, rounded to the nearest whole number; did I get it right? -1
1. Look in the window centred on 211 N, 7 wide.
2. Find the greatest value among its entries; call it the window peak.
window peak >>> 2.13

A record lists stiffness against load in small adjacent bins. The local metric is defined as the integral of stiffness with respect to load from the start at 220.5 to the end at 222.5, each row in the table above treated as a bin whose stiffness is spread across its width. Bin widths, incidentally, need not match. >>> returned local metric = 3.5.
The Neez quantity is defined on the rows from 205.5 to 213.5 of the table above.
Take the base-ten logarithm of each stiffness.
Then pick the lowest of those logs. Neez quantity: 0.29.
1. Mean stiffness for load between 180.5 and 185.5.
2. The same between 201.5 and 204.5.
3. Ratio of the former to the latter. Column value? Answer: 0.93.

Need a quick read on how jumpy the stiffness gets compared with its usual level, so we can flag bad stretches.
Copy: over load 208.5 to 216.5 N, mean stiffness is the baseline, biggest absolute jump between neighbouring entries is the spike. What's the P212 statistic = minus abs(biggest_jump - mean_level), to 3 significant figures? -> -1.85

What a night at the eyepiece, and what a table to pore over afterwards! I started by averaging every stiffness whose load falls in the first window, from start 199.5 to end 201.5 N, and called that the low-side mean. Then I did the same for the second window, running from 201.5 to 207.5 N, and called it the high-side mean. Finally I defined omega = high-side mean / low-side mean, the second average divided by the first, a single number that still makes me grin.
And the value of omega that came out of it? 1.1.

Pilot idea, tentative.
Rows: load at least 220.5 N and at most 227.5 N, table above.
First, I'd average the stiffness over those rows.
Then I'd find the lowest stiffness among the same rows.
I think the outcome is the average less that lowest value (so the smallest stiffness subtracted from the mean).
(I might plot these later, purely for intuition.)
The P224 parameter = 0.090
